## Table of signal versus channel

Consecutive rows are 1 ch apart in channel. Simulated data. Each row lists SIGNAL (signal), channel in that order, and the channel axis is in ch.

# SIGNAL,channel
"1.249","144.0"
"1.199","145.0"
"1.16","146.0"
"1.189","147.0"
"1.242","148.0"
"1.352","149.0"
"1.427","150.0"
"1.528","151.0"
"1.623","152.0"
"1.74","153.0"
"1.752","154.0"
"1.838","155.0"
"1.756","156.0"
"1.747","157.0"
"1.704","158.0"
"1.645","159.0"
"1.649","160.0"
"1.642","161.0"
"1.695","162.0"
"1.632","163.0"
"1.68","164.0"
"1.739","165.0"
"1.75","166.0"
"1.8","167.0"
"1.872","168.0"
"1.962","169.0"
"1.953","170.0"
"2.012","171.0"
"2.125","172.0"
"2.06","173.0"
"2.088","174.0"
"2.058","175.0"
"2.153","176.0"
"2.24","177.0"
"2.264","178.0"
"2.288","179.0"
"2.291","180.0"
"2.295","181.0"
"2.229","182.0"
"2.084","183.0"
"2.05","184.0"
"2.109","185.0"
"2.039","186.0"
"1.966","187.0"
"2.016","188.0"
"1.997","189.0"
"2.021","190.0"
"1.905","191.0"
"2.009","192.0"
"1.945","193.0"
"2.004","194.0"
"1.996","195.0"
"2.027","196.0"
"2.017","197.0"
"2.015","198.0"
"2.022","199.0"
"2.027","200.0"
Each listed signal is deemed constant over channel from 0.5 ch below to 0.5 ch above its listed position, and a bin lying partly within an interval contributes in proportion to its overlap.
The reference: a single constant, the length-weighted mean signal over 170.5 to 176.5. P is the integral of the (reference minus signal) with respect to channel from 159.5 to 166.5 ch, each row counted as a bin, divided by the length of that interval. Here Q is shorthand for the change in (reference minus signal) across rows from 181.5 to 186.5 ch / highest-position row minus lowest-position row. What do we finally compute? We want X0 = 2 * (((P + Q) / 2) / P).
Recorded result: 1.5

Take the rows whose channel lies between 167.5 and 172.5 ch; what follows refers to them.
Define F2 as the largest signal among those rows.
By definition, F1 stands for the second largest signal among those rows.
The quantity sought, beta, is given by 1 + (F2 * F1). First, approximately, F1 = 2.012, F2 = 2.125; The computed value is 5.3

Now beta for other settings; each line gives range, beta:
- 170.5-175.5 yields 5.4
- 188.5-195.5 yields 5.1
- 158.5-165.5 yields 3.9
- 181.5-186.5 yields 5.7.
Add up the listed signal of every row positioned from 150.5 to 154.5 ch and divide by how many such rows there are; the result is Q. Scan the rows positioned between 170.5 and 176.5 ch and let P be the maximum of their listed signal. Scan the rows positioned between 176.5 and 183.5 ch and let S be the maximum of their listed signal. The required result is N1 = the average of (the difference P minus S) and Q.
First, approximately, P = 2.153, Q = 1.66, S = 2.295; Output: 0.8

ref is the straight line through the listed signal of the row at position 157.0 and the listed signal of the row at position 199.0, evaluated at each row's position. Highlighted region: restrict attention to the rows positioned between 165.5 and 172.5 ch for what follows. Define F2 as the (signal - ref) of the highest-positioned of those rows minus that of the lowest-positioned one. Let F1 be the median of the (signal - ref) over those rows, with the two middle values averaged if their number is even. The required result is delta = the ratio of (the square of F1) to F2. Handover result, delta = 0.044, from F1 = 0.12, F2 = 0.34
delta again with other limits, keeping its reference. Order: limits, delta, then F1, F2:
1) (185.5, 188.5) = -0.121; 0.07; -0.04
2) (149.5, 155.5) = 0.003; -0.04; 0.38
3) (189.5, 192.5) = -0.043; 0.03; -0.03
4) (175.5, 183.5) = -1.197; 0.37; -0.11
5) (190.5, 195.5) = 0.000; 0.00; 0.06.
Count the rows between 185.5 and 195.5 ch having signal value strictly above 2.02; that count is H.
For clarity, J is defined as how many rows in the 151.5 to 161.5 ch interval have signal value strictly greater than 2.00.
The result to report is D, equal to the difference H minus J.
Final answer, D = 2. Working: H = 2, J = 0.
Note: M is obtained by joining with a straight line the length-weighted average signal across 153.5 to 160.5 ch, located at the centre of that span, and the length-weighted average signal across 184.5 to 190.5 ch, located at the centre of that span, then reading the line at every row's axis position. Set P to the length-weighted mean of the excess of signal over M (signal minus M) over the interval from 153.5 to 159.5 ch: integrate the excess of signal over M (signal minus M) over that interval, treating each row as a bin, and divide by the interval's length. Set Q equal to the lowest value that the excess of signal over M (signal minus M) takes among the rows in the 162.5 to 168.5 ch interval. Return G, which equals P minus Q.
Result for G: 0.17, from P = 0.02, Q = -0.15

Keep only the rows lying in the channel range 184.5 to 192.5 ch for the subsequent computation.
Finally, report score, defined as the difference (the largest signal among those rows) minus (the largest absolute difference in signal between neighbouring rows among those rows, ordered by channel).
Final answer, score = 1.99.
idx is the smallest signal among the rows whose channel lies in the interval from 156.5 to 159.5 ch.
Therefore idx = 1.645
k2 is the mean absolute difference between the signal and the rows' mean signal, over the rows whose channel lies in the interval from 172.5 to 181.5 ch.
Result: 0.09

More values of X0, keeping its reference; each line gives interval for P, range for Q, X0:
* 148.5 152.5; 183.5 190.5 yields 1.0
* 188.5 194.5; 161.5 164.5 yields 1.1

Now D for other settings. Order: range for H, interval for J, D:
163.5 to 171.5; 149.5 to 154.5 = 0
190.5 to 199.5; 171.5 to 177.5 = -4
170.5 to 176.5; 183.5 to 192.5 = -1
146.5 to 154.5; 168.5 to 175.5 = -5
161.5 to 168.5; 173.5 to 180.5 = -7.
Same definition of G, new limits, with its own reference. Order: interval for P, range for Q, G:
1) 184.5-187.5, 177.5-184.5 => -0.03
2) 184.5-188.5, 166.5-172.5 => 0.04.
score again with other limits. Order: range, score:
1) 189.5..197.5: 1.91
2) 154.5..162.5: 1.76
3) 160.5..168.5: 1.80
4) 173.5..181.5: 2.20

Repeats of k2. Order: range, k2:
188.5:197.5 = 0.03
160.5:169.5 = 0.08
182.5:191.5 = 0.04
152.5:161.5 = 0.05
